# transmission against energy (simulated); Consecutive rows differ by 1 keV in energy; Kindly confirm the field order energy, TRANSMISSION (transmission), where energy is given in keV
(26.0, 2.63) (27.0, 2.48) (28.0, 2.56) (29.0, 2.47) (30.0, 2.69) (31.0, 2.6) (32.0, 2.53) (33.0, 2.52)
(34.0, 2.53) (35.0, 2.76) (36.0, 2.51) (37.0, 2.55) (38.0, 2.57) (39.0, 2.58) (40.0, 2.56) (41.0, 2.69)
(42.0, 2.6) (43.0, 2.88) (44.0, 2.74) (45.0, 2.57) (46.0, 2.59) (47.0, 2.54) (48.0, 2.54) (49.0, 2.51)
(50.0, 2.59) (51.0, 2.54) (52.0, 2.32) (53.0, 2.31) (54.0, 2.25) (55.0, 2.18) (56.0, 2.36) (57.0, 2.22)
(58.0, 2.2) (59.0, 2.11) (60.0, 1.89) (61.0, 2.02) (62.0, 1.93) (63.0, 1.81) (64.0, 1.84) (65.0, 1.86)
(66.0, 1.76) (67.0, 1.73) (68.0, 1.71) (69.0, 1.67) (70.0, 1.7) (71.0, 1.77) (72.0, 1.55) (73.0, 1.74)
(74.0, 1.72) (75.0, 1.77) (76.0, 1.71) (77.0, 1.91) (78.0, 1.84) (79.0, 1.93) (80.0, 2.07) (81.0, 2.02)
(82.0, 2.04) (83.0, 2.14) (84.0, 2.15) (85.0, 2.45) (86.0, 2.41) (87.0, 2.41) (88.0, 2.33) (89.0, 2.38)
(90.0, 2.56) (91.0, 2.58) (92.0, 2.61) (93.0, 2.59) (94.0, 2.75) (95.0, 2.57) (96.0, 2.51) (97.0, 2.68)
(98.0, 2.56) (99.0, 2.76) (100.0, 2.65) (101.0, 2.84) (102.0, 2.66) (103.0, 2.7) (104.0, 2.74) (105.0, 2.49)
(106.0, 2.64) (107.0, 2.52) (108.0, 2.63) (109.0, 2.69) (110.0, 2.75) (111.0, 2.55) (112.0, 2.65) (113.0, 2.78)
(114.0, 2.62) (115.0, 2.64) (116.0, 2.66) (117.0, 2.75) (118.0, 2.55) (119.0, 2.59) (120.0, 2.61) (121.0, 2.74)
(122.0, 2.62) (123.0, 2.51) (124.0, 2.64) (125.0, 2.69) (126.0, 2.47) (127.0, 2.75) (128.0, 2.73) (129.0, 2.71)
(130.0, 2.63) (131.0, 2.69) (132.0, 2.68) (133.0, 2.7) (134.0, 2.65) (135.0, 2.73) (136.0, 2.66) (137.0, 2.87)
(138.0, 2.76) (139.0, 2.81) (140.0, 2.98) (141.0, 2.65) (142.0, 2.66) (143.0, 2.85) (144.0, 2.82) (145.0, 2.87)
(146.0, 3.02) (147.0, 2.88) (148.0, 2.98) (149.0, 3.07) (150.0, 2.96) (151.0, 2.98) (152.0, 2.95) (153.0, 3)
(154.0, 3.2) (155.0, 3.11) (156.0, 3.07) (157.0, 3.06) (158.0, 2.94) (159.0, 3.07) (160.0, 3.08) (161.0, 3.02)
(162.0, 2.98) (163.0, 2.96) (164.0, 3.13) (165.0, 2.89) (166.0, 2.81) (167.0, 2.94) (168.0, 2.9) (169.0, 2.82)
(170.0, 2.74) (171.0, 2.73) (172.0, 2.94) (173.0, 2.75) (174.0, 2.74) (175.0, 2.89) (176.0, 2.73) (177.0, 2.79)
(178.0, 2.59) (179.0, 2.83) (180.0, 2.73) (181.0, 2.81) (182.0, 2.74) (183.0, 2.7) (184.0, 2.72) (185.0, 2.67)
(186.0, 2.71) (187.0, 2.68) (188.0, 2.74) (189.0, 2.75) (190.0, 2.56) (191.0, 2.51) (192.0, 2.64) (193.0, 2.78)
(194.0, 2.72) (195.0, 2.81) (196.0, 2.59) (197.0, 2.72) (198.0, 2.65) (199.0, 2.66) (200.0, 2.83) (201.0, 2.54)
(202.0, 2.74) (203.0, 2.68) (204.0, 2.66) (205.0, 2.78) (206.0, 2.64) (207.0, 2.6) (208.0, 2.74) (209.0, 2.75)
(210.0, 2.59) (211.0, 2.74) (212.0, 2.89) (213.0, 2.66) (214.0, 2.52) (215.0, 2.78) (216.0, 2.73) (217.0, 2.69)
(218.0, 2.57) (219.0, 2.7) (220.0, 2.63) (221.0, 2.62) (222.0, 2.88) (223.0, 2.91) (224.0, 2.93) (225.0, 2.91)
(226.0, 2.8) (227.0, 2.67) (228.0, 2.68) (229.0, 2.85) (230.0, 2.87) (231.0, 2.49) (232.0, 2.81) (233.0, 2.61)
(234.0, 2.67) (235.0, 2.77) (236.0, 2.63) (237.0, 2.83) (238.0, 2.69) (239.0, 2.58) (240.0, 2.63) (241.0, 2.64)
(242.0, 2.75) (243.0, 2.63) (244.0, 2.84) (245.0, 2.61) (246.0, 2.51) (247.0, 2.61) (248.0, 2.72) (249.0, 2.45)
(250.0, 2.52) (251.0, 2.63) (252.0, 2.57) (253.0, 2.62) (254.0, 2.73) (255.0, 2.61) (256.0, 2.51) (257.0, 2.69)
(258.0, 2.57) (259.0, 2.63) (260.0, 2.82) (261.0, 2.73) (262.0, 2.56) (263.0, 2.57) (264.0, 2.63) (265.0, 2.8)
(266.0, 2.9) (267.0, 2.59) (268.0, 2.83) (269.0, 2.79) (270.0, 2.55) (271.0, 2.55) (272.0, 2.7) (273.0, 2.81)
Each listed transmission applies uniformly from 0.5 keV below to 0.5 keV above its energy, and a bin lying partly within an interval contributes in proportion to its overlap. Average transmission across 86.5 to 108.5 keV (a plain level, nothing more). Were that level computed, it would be 2.60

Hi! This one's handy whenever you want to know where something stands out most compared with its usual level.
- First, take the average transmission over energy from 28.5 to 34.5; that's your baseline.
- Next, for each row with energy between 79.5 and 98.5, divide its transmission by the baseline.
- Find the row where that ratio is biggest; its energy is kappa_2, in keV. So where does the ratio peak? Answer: 94.0 keV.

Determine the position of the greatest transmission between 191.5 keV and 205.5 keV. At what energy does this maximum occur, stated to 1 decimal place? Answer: 200.0 keV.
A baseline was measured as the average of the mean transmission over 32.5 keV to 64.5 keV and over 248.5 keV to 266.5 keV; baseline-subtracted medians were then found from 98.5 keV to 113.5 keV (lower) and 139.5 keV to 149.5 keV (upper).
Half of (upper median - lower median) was 0.11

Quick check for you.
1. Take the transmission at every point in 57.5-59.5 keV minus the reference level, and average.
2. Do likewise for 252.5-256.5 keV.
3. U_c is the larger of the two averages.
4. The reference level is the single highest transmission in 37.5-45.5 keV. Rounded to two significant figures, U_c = -0.26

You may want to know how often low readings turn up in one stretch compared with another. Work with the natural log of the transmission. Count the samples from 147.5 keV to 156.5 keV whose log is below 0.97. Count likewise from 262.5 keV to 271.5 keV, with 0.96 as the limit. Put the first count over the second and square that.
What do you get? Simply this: 0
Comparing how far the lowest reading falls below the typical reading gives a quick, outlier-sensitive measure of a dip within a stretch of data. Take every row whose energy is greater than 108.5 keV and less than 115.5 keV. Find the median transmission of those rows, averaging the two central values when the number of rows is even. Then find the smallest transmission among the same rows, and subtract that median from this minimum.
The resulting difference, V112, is -0.100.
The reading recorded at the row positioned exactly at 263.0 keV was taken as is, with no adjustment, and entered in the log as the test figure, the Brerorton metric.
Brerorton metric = 2.57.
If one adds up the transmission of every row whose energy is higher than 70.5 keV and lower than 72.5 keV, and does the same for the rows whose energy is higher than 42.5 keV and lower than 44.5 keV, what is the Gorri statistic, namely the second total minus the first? 2.3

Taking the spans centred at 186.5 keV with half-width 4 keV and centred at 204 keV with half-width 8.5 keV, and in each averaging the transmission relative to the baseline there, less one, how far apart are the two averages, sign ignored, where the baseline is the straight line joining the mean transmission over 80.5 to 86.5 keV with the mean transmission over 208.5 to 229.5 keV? 0.03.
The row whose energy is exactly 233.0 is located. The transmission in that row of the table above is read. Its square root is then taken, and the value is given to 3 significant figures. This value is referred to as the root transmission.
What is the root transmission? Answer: 1.62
